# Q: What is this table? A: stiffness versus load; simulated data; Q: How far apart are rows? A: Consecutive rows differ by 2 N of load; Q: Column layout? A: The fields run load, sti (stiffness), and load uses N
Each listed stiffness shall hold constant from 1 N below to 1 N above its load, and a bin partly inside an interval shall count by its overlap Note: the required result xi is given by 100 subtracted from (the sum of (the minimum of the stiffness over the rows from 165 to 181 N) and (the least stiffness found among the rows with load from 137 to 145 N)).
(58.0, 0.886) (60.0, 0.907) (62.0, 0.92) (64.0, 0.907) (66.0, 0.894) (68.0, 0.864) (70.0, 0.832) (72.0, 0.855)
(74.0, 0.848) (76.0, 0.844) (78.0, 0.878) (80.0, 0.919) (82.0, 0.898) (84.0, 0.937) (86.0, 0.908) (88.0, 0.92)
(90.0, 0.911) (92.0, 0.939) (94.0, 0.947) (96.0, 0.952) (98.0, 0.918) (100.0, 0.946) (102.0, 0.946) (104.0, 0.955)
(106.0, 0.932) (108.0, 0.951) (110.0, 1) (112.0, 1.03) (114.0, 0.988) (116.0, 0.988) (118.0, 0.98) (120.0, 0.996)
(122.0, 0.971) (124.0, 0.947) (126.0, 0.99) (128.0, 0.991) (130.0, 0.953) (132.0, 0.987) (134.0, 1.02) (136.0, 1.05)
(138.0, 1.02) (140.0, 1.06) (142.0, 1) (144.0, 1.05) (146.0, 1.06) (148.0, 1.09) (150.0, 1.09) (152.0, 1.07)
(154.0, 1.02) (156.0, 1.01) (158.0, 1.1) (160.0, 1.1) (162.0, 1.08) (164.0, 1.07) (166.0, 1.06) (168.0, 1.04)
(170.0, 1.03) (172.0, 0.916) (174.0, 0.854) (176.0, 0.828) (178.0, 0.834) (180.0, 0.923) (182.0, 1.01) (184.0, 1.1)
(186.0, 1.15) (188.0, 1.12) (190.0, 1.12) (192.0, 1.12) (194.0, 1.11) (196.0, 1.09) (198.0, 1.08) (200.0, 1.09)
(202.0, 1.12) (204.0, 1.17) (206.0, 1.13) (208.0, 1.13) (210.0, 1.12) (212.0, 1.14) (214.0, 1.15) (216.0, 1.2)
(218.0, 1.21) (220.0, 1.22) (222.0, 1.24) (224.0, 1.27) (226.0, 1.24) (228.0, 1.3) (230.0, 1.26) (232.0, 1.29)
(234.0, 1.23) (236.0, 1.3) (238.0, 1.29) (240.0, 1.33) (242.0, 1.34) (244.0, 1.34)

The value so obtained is -98.2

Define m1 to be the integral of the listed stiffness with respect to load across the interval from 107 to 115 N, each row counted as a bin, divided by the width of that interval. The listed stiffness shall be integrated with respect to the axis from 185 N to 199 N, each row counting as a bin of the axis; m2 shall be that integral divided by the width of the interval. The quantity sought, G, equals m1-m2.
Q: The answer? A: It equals -0.12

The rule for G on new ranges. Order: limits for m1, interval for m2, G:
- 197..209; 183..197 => 0.00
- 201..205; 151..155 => 0.10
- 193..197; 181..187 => 0.01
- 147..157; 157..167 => -0.03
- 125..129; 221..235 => -0.27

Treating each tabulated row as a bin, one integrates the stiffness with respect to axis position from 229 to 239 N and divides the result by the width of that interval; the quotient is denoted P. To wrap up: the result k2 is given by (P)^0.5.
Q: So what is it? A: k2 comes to 1.13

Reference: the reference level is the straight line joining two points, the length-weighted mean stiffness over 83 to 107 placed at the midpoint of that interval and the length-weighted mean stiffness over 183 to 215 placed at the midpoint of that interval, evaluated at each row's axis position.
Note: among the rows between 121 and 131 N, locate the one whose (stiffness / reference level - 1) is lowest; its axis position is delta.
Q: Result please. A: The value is 130.0 N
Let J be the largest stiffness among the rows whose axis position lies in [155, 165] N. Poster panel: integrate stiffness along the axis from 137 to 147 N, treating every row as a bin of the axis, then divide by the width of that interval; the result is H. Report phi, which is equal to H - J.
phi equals -0.06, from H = 1.04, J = 1.1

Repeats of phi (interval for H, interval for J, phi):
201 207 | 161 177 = 0.06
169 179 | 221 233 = -0.41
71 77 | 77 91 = -0.09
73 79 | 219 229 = -0.44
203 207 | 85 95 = 0.20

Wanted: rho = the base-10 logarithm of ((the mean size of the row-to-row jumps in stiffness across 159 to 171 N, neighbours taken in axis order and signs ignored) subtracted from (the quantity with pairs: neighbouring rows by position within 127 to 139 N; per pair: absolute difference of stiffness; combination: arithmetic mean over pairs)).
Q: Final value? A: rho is -1.7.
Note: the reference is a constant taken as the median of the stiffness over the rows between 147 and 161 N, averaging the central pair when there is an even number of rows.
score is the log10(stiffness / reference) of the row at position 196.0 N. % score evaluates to 0.00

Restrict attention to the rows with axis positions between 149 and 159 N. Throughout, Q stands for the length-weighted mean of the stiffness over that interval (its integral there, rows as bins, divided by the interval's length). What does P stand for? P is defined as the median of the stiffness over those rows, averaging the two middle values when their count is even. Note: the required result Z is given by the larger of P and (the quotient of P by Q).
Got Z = 1.07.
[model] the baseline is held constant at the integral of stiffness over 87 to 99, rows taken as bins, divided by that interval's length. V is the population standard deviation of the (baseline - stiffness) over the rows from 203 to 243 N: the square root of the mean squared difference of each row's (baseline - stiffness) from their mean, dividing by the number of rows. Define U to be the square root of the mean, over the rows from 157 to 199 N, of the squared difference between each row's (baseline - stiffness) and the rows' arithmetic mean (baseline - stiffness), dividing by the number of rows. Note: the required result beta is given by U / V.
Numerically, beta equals 1.4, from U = 0.099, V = 0.07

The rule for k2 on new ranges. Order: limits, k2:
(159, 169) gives 1.03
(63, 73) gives 0.93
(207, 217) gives 1.07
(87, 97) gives 0.97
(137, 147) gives 1.02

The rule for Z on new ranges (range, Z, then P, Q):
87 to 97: 1.01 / 0.94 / 0.93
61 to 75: 0.99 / 0.86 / 0.87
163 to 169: 1.06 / 1.06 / 1.06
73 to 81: 0.99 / 0.86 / 0.87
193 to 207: 1.11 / 1.11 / 1.11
